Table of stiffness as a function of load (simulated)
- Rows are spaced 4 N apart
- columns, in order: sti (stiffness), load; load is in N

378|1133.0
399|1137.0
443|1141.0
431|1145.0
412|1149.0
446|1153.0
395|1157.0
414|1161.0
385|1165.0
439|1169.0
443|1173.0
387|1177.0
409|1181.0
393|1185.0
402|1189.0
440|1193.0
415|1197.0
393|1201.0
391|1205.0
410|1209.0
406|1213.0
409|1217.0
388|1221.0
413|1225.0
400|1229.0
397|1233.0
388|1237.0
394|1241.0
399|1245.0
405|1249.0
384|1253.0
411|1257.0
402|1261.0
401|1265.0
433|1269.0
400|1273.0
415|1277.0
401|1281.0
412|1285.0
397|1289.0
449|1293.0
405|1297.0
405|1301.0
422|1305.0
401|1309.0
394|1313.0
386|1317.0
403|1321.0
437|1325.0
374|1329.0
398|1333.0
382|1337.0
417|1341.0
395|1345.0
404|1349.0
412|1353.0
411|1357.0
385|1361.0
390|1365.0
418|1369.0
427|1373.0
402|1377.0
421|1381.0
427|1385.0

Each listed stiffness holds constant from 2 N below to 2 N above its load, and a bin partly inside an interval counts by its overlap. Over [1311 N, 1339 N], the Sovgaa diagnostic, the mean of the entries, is 396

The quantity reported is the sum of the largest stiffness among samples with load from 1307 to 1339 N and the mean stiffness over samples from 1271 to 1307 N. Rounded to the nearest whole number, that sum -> 849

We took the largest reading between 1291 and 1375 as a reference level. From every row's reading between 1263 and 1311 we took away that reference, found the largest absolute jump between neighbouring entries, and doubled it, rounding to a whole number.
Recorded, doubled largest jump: 104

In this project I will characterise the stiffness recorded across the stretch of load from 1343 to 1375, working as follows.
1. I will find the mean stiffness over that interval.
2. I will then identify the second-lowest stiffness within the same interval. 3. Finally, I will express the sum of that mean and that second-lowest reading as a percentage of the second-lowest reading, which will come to 204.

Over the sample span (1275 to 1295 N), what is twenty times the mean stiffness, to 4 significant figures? 8296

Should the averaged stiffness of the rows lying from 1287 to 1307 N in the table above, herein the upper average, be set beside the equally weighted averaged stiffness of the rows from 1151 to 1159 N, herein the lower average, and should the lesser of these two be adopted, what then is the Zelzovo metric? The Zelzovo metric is 416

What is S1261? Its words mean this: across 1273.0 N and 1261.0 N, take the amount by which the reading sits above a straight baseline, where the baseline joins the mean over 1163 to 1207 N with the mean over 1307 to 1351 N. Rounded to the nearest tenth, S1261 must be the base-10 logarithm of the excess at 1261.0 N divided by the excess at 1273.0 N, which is -0.2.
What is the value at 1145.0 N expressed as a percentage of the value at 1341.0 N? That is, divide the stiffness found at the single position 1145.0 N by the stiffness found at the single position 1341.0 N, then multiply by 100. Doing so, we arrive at 103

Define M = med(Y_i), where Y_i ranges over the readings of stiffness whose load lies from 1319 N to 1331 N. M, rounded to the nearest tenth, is 403.0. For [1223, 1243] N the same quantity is 397.0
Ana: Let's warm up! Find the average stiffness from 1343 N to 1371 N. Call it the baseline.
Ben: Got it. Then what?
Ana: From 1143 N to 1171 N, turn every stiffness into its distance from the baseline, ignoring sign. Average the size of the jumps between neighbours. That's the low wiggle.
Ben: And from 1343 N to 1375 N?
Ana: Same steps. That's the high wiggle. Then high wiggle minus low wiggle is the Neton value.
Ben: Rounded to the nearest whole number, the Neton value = -14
